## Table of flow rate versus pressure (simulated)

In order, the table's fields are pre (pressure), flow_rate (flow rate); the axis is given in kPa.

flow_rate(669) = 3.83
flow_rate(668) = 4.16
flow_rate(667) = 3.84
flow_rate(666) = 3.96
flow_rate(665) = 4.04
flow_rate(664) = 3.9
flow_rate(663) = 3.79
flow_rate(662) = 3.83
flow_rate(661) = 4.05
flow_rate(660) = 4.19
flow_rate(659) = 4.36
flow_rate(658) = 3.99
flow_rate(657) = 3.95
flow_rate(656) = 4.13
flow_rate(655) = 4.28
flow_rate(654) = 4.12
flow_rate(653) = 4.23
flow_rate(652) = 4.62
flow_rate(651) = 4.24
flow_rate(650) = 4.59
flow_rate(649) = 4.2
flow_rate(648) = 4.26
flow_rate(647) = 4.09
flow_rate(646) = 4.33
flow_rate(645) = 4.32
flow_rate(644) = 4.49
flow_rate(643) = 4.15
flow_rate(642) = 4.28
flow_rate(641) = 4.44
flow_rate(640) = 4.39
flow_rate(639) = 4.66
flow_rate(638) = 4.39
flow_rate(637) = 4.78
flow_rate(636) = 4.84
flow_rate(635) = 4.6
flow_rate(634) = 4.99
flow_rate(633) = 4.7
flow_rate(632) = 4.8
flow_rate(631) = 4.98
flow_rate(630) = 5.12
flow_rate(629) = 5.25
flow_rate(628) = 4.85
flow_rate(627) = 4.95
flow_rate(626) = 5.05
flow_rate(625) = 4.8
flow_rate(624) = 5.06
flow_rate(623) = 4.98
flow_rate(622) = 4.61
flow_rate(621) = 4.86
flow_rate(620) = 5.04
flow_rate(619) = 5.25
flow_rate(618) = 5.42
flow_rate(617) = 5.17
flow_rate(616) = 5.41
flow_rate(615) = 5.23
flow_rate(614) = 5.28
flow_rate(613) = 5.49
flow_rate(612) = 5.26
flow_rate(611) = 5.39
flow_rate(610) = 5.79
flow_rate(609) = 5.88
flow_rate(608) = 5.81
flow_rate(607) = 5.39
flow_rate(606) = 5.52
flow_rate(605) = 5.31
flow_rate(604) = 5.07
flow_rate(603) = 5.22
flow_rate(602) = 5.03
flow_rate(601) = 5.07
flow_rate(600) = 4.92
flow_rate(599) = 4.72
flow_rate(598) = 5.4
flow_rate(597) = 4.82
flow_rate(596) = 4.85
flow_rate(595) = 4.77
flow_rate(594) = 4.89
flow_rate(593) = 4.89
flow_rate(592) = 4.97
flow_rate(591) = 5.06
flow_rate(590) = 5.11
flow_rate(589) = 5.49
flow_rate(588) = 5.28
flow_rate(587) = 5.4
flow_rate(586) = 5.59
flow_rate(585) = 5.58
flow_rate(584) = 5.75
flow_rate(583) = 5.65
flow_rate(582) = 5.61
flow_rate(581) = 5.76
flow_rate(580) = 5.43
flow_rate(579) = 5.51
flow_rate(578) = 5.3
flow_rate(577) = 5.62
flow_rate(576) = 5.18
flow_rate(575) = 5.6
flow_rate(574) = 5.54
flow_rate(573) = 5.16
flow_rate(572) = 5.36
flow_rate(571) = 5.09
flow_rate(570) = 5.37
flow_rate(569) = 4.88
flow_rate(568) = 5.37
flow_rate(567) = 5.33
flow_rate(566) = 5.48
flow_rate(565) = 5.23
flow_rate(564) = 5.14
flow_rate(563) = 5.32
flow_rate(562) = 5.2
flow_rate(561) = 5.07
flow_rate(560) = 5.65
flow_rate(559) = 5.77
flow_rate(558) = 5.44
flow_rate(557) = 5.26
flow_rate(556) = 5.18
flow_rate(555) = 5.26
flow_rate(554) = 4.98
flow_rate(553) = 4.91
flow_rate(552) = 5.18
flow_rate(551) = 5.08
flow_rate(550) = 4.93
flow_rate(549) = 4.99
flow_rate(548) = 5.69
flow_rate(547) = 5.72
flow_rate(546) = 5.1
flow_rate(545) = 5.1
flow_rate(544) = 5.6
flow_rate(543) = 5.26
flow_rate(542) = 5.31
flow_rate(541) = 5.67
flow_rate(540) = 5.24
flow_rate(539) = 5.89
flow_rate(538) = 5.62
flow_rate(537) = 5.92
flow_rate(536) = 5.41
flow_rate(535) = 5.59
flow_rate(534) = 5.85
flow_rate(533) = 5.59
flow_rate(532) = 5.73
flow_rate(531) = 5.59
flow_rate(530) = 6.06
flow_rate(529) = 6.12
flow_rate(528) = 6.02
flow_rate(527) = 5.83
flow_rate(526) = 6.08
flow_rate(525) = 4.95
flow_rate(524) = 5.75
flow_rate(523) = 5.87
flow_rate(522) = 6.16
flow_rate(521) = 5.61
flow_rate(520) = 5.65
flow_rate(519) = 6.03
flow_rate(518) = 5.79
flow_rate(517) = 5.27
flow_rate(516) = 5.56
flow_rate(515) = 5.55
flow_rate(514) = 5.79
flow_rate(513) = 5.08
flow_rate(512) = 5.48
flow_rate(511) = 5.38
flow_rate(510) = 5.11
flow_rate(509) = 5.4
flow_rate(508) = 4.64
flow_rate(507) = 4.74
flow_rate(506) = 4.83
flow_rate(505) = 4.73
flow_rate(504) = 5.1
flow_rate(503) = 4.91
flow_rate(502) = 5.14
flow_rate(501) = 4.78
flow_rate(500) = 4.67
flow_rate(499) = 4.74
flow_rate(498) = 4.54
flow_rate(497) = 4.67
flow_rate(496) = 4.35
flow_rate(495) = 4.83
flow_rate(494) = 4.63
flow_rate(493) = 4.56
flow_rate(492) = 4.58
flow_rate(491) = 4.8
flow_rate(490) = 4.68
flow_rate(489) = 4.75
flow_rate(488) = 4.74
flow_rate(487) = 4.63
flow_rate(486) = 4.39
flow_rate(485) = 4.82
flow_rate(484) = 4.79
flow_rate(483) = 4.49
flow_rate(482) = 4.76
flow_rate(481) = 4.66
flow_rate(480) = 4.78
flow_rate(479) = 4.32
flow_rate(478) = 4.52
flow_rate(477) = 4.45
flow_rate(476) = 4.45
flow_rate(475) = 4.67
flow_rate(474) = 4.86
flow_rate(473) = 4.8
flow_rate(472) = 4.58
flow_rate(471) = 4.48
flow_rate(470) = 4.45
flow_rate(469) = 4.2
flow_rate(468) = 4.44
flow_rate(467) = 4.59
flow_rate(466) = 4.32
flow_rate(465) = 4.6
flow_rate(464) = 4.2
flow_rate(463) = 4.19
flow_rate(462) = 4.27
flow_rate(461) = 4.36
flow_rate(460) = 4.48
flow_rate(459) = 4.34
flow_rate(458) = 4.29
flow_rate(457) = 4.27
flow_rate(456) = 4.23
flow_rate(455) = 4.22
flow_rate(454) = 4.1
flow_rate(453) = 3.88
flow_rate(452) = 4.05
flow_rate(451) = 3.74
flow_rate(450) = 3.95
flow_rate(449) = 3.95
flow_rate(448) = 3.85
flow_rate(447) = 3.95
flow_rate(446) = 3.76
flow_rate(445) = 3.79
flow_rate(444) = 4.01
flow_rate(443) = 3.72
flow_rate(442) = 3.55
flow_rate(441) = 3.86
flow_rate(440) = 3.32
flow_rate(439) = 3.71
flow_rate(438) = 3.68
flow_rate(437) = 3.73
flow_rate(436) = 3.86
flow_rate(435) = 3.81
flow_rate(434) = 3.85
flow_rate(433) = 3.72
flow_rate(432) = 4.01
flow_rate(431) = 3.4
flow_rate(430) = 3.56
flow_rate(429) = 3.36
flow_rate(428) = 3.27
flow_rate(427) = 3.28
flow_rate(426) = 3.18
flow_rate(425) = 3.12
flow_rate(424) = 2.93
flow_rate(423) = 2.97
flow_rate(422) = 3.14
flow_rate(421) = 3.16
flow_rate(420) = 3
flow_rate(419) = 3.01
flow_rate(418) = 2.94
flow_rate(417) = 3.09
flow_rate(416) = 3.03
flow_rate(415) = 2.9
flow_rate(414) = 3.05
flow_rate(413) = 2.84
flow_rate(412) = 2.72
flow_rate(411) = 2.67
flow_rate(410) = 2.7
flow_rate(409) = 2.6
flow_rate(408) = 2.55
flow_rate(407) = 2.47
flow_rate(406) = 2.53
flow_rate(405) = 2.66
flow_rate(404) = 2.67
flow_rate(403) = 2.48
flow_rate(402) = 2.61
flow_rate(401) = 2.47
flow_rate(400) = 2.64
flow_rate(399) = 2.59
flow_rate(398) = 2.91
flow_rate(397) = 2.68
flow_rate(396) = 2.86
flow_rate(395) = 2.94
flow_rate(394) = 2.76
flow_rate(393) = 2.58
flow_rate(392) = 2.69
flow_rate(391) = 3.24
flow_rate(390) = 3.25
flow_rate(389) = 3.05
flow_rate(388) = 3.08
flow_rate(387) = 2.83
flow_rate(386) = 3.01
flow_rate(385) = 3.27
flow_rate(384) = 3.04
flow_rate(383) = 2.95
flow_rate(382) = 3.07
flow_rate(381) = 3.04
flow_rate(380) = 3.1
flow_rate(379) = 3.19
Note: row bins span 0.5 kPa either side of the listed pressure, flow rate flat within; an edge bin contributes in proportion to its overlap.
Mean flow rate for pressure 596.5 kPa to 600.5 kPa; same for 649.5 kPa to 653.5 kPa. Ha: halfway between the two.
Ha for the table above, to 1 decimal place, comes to 4.7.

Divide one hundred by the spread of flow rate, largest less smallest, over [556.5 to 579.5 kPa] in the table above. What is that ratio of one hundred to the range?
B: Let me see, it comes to 112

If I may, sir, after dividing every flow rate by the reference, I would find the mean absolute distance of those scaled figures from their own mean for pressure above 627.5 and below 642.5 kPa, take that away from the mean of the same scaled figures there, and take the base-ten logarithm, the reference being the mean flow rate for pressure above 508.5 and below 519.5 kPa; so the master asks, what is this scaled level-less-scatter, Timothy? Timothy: -0.09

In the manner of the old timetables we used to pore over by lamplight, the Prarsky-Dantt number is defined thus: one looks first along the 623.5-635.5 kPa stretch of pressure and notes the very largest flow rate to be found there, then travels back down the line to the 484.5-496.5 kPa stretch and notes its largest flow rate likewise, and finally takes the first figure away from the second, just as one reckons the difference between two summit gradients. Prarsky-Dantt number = -0.4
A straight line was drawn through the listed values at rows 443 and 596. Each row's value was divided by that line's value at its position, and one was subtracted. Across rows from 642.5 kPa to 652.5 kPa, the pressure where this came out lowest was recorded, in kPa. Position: 647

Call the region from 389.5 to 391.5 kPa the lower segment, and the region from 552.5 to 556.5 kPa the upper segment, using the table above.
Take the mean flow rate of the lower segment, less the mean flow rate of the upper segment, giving -1.8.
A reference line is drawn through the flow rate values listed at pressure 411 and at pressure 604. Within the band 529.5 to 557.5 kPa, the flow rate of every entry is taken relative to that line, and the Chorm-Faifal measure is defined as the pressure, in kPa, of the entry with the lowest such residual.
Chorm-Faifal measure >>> 553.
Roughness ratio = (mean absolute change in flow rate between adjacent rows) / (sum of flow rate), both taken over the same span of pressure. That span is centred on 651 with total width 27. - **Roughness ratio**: 0.0017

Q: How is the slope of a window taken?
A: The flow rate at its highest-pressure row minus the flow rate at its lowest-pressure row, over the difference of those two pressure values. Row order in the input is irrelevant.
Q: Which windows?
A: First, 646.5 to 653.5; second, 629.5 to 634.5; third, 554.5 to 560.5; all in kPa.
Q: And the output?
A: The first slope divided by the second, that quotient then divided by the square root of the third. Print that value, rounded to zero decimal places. -3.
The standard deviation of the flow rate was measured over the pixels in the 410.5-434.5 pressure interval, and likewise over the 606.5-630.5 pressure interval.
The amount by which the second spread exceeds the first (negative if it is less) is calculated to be -0.016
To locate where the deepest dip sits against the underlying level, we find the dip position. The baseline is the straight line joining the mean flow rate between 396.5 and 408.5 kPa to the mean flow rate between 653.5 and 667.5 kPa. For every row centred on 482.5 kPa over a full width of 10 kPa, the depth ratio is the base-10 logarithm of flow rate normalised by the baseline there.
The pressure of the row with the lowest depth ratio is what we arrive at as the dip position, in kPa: 479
